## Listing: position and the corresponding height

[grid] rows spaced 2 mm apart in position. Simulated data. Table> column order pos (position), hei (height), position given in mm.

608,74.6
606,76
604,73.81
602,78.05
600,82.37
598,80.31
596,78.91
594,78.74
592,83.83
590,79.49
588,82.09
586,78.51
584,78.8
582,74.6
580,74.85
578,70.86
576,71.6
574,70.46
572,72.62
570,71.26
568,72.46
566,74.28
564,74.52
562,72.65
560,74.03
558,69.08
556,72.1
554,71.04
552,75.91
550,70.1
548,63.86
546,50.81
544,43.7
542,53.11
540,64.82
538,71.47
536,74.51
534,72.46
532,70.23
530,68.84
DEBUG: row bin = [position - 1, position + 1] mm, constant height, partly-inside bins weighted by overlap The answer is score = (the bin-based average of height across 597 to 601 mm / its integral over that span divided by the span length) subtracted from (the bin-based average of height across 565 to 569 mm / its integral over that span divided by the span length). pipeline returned -8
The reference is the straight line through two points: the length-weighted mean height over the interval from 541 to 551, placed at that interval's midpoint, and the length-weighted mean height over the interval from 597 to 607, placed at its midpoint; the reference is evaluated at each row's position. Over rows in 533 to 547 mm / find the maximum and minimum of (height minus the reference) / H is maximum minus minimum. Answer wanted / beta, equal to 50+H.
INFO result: 84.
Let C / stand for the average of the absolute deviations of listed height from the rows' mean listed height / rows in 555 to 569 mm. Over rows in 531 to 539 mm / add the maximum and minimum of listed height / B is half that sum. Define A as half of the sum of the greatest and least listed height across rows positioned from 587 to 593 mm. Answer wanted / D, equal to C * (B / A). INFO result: 1.17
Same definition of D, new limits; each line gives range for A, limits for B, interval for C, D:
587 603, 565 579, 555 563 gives 1.29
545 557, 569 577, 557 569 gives 1.63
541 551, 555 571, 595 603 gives 1.80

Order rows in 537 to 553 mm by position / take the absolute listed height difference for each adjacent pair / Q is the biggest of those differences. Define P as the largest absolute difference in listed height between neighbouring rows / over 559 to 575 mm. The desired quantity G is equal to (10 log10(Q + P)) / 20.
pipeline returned 0.59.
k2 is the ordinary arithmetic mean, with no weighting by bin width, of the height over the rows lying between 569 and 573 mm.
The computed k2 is 72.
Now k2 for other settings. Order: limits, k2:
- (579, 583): 75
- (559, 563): 73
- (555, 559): 71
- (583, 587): 79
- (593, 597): 79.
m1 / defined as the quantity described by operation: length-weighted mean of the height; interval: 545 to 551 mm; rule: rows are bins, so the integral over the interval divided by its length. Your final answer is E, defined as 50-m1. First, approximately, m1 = 62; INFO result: -12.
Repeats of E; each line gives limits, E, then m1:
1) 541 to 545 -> 2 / 48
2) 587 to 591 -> -31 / 81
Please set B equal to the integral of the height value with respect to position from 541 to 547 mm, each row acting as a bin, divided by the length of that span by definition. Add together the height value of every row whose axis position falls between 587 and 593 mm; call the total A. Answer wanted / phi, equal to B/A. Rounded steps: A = 245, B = 49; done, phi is 0.20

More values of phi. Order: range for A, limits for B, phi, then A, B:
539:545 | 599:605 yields 0.48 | 162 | 78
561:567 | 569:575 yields 0.32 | 221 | 71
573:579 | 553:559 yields 0.33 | 213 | 71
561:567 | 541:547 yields 0.22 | 221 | 49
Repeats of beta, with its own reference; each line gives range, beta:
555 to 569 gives 55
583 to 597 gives 56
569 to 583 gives 54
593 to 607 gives 60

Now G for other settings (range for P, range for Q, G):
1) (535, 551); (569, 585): 0.62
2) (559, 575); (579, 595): 0.43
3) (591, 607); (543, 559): 0.63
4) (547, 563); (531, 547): 0.63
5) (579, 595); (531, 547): 0.61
